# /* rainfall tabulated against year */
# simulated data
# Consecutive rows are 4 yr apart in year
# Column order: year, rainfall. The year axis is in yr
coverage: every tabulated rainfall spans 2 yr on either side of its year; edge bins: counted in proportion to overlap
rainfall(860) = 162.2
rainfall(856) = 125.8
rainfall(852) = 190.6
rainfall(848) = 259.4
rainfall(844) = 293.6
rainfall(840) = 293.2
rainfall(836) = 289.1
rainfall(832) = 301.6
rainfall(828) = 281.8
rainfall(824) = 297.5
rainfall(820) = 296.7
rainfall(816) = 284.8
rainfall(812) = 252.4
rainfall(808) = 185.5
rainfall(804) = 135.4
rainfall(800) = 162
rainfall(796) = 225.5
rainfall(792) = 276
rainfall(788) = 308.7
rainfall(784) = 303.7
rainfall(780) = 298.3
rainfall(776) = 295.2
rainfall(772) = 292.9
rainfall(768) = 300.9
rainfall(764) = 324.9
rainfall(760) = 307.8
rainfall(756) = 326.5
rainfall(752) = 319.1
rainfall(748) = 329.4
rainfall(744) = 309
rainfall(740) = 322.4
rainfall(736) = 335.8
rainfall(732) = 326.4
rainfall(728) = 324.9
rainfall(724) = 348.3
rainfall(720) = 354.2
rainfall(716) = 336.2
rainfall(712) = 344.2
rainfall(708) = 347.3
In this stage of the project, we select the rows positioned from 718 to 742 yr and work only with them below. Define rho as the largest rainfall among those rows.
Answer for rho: 354.2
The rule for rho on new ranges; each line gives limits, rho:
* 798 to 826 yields 297.5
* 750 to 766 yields 326.5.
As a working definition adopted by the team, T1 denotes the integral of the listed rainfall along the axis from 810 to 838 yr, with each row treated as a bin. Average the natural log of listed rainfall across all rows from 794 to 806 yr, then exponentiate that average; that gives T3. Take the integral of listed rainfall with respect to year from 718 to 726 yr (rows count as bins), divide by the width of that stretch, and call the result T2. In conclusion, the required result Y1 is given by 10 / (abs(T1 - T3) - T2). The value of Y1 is 0.0013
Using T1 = 8016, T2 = 351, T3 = 170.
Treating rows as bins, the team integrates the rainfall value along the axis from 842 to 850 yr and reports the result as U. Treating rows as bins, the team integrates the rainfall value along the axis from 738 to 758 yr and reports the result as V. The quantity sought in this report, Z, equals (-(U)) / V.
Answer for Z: -0.34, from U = 2212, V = 6426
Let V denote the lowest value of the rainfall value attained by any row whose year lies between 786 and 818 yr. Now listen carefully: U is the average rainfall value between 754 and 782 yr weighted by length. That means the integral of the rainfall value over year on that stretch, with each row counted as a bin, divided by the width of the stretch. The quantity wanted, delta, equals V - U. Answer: -171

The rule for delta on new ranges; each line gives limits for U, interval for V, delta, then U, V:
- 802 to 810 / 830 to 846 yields 129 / 160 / 289.1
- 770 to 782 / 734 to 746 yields 14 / 295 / 309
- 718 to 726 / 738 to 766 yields -43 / 351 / 307.8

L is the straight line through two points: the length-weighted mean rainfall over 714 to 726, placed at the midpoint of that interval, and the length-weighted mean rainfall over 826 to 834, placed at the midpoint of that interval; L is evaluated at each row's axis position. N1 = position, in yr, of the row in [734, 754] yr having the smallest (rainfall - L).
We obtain 744 yr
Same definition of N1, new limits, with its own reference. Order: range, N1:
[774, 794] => 792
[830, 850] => 848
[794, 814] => 804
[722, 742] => 728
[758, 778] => 772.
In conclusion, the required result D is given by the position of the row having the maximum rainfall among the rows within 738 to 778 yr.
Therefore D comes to 748 yr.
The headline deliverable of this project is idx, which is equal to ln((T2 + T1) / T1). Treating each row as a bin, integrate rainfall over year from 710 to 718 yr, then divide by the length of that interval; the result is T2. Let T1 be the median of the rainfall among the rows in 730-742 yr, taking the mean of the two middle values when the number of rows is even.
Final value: 0.71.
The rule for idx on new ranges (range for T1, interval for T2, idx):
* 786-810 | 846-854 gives 0.74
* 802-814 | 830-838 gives 0.95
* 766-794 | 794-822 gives 0.55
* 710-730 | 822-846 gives 0.62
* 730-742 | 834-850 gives 0.63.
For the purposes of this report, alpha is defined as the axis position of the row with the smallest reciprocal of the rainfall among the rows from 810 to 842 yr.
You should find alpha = 832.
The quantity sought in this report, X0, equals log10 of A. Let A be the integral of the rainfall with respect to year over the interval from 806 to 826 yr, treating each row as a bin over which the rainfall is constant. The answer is 3.72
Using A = 5268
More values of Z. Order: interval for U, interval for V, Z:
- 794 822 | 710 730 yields -0.90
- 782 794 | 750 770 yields -0.56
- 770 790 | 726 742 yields -1.14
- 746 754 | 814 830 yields -0.56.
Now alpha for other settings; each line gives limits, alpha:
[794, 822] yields 820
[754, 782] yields 756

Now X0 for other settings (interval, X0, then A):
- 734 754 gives 3.81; 6463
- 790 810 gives 3.60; 3938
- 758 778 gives 3.78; 6087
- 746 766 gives 3.81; 6431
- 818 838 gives 3.77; 5867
